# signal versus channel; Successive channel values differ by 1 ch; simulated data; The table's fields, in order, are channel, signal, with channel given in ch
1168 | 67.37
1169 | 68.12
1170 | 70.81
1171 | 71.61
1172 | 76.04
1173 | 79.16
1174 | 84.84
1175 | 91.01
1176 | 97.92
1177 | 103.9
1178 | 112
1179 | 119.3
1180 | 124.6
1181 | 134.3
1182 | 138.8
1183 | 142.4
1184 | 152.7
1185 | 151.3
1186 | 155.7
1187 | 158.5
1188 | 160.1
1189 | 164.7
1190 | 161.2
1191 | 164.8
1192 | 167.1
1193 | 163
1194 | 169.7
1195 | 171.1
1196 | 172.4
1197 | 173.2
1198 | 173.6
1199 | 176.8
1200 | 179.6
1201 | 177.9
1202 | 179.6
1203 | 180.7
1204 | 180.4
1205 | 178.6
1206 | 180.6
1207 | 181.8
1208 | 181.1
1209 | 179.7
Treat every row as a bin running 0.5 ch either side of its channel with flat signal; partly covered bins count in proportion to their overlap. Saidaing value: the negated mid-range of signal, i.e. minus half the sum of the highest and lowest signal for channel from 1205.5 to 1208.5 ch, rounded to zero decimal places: -181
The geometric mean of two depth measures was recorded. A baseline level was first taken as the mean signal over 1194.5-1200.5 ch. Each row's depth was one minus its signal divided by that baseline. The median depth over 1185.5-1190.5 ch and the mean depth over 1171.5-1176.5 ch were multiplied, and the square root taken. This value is 0.20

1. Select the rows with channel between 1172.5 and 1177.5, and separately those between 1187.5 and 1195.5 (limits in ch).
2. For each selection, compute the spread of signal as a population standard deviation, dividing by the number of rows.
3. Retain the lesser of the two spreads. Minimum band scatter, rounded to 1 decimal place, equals 3.6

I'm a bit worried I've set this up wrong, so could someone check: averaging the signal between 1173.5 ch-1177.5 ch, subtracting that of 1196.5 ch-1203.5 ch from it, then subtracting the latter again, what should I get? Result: -260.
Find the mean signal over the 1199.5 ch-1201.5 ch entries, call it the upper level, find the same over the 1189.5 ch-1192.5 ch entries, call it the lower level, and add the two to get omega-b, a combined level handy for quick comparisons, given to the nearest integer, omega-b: 343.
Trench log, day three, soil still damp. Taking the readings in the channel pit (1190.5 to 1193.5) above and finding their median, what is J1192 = 165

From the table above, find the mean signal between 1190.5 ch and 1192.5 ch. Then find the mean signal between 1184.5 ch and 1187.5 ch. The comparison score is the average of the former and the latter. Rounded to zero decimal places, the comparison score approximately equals 161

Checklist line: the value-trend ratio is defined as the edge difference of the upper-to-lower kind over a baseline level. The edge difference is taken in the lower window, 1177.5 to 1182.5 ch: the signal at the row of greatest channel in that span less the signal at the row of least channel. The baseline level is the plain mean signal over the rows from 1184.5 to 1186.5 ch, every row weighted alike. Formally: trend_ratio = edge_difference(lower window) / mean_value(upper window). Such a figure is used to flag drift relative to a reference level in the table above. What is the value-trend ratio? 0.17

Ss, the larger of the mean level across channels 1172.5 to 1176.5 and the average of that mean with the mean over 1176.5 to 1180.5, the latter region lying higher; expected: 102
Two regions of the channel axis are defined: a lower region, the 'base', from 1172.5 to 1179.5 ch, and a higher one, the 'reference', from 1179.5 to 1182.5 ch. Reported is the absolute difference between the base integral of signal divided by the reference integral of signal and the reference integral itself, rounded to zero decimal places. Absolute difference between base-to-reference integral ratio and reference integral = 396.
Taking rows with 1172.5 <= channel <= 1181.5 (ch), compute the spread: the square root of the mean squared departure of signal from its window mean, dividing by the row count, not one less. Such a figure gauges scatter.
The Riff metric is 18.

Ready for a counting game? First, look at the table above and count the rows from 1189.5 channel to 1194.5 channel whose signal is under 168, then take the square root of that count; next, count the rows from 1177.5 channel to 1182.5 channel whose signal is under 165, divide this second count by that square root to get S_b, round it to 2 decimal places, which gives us 2.50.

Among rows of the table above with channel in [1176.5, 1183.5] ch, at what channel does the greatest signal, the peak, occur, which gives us 1183 ch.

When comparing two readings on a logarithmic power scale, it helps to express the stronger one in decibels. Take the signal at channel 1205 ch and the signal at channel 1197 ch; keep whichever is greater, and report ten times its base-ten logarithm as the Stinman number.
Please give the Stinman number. 22.5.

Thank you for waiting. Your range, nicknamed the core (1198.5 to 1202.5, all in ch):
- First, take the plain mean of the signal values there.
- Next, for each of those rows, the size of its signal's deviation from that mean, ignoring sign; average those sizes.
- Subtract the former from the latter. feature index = -177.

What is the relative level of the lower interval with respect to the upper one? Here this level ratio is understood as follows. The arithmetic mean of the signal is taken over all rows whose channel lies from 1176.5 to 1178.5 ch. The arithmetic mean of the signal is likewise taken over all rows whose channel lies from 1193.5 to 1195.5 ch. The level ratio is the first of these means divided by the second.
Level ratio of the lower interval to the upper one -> 0.63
